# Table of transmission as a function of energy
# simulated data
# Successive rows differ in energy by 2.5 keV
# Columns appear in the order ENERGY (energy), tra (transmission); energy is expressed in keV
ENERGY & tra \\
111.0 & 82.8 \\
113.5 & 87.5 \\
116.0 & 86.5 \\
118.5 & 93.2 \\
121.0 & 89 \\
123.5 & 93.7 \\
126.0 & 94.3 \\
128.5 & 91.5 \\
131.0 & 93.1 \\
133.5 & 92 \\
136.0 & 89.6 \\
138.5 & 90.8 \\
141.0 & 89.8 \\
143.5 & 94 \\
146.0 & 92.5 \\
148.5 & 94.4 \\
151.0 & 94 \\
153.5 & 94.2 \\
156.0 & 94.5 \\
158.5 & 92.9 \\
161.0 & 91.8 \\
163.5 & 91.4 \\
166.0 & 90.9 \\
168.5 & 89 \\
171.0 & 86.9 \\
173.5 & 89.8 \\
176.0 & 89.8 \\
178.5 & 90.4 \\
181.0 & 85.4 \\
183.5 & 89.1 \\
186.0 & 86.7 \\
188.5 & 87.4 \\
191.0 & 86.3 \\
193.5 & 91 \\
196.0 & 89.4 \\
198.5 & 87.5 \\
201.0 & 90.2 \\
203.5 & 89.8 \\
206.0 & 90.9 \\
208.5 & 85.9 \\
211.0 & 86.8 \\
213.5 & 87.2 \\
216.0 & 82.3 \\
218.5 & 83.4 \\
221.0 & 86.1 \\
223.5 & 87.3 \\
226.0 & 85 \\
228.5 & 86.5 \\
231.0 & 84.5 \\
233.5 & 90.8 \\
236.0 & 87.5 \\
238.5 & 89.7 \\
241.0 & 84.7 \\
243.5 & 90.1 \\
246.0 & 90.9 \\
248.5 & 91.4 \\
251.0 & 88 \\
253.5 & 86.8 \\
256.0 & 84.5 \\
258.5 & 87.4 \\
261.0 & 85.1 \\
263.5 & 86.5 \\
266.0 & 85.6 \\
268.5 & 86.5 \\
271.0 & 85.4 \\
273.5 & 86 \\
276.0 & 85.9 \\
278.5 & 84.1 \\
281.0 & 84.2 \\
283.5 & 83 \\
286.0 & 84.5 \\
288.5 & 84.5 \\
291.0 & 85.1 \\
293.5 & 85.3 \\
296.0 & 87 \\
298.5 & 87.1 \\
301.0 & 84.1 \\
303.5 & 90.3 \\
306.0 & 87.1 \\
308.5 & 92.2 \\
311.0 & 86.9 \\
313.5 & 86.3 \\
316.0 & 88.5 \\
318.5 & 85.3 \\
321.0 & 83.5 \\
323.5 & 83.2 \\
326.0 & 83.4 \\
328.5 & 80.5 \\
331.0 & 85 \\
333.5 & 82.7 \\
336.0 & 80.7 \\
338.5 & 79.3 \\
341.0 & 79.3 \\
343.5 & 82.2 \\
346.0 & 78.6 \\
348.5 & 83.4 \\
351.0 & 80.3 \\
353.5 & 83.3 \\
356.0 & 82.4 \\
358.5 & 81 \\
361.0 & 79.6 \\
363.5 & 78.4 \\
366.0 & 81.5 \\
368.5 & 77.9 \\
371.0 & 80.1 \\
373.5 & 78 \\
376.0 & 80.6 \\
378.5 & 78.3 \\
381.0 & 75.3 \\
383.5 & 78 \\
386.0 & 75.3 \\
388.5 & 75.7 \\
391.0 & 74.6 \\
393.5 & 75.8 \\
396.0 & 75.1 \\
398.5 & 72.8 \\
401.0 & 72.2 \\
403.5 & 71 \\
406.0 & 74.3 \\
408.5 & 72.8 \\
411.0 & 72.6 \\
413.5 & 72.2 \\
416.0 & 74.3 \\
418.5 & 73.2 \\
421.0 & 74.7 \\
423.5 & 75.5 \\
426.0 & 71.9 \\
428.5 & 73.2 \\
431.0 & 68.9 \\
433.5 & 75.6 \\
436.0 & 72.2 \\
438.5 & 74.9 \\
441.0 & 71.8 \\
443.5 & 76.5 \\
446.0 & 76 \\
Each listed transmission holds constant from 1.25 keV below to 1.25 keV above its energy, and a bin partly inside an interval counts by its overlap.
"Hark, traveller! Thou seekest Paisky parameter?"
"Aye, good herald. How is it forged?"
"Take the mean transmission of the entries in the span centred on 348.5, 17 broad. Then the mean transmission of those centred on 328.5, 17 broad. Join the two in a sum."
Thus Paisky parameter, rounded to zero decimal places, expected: 164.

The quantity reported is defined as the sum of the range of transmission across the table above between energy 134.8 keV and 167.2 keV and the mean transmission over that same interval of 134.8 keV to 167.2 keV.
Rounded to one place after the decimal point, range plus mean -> 97.3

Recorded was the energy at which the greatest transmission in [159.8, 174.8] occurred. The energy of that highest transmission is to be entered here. 161.0 keV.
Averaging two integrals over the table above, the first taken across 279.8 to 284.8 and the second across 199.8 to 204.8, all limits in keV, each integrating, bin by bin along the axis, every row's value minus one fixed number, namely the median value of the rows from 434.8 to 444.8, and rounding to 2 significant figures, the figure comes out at 66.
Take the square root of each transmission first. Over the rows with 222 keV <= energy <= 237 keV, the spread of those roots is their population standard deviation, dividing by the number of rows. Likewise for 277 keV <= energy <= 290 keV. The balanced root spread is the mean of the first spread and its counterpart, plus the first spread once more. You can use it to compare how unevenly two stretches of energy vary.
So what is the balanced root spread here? 0.179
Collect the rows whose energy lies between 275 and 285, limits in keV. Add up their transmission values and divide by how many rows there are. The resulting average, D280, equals 84.3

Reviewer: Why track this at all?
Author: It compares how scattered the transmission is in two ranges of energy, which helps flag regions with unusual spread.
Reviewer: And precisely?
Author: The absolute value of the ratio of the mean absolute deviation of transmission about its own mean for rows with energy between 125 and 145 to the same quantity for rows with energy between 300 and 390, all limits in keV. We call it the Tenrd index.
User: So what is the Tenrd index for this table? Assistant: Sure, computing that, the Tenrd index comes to 0.46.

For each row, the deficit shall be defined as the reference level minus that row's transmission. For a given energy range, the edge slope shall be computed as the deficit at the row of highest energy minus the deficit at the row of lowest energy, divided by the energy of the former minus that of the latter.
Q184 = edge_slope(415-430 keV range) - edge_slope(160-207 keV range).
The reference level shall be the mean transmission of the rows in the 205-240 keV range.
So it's 0.068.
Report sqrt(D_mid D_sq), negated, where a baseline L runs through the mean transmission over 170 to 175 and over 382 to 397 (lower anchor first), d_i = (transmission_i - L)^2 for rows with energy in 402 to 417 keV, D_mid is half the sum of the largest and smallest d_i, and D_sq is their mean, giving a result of -6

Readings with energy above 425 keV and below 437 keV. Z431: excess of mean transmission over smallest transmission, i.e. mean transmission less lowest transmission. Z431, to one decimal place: 3.5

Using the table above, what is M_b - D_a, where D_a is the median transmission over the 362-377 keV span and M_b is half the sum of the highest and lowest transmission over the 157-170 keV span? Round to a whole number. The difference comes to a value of 12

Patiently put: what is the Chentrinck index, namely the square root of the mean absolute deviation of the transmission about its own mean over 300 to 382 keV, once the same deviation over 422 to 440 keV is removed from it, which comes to 1.1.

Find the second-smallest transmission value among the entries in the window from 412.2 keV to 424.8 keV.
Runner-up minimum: 73.2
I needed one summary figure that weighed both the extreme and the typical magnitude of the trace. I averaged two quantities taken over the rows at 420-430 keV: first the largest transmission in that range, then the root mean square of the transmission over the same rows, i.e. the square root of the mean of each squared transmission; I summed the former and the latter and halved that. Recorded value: 75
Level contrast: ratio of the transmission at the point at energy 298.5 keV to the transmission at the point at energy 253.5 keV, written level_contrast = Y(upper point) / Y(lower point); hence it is 1.00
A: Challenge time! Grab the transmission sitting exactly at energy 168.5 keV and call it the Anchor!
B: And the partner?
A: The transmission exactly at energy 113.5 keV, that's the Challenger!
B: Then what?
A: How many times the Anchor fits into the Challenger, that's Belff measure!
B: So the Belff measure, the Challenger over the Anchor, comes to 0.983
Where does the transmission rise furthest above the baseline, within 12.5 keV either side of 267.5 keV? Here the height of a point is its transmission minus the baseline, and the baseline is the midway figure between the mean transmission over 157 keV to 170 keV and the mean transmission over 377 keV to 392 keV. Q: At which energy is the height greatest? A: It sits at 258.5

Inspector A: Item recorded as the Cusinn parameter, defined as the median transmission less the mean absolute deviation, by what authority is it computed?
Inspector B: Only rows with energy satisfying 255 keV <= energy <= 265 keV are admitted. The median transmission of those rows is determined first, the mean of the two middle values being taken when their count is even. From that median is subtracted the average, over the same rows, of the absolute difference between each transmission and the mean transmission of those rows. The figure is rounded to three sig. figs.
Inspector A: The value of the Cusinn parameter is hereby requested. 84.7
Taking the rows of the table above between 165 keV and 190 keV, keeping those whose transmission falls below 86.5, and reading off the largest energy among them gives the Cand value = 181.0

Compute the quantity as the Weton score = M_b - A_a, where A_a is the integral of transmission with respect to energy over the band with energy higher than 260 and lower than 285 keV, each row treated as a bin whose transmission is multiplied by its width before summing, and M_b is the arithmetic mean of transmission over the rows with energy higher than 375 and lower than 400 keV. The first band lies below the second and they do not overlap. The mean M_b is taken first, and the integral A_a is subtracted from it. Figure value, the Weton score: -2055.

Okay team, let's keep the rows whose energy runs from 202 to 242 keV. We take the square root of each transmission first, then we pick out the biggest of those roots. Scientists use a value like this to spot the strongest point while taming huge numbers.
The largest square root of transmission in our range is 9.53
